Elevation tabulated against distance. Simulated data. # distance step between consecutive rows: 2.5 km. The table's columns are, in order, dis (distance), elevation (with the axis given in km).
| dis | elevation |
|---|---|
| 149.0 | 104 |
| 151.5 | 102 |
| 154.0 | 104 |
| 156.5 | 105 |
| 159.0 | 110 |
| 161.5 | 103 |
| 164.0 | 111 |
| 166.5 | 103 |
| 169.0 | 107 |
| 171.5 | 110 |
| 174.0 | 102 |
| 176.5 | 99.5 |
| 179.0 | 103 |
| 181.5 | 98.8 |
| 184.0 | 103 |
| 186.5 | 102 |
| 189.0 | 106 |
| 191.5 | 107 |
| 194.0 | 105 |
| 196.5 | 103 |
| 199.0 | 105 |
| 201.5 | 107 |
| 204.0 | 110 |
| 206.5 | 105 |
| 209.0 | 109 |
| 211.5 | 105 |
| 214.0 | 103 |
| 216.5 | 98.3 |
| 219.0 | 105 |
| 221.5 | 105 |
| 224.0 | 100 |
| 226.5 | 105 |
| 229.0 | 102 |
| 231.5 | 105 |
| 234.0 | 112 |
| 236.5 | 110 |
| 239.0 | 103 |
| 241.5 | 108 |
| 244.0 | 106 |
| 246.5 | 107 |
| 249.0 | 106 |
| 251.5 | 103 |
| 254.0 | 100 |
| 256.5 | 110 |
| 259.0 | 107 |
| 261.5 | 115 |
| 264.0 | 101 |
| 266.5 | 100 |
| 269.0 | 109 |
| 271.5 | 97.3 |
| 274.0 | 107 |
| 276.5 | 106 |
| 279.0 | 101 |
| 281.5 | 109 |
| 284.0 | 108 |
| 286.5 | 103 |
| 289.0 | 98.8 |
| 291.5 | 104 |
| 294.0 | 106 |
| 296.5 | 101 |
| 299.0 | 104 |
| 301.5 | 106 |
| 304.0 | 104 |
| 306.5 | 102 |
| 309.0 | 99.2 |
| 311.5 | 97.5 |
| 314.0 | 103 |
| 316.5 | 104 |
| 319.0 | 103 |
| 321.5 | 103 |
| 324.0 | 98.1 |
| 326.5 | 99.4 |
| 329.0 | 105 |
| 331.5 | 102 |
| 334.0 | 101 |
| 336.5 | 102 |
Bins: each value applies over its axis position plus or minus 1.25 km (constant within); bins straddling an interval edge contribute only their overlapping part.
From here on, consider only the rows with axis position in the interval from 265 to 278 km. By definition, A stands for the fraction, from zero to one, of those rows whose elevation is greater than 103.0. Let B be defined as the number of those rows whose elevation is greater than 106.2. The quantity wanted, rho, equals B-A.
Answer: 1.4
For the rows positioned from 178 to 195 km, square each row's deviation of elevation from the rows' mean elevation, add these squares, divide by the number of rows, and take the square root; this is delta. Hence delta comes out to 2.6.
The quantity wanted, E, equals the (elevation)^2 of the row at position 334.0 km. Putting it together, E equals 10201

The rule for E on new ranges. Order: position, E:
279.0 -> 10201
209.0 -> 11881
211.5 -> 11025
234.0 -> 12544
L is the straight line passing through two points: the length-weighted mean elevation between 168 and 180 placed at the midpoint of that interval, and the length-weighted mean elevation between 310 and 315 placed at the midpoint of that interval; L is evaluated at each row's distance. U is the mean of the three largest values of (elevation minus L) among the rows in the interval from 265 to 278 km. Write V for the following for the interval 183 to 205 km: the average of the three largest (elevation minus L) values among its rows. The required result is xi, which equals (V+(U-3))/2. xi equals 3.78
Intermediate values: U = 6.1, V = 4.5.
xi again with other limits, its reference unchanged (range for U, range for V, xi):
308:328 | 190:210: 2.90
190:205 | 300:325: 2.97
